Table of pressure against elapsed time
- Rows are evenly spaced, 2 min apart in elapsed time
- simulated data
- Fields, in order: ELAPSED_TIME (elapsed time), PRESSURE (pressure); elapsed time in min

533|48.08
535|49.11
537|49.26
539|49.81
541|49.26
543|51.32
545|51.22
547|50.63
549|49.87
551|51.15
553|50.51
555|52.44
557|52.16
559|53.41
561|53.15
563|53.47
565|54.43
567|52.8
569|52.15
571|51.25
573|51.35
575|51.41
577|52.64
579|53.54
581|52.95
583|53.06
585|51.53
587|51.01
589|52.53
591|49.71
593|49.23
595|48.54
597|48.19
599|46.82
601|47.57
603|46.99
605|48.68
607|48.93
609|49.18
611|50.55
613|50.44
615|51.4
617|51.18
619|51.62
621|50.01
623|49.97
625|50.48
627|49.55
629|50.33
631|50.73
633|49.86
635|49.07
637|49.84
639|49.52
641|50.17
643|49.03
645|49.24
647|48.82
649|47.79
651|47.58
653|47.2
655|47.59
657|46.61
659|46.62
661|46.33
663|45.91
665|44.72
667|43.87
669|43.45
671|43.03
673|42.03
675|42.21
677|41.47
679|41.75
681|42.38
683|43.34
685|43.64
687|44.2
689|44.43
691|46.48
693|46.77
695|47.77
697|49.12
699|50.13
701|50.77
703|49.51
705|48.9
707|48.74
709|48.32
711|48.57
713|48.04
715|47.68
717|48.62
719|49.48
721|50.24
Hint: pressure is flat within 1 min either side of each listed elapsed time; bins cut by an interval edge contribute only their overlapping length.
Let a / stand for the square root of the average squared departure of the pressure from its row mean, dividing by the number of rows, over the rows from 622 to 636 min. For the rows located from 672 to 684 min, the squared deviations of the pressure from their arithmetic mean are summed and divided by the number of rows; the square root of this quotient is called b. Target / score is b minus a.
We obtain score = 0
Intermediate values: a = 0.5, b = 0.6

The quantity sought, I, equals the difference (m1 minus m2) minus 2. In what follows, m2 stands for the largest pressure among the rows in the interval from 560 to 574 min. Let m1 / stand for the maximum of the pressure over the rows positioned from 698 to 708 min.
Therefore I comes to -6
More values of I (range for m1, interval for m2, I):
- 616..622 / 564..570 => -5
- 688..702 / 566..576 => -4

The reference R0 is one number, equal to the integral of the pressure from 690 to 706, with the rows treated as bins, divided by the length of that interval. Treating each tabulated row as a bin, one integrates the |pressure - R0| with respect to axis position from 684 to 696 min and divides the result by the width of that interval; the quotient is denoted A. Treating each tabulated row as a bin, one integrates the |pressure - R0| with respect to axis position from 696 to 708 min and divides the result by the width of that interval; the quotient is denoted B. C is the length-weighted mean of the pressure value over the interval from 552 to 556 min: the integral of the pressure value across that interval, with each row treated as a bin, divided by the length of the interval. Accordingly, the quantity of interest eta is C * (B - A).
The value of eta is -118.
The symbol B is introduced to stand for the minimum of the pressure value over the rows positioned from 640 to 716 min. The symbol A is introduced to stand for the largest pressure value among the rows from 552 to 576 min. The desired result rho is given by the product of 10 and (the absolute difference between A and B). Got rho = 130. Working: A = 54.43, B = 41.47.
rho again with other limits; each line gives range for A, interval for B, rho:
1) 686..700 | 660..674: 81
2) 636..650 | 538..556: 9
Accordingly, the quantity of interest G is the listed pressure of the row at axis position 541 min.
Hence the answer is 49.26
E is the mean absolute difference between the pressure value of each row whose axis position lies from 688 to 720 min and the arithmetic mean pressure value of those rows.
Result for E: 1.1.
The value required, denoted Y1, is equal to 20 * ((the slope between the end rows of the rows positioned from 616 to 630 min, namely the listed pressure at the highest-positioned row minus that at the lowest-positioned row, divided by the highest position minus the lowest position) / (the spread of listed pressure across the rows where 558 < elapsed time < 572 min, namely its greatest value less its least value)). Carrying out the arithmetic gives -0.4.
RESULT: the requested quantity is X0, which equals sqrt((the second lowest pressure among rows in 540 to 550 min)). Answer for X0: 7.06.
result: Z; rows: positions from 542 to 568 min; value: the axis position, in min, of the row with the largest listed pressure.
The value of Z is 565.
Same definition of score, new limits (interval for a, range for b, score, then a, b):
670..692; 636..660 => 0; 1.4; 1.2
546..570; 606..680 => 2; 1.3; 3.0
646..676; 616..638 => -1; 2.1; 0.7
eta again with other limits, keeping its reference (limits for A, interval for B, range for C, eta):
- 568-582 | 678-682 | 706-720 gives 151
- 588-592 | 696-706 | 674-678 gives -60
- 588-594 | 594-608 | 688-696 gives -47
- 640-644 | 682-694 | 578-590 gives 155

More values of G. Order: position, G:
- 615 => 51.4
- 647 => 48.82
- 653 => 47.2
